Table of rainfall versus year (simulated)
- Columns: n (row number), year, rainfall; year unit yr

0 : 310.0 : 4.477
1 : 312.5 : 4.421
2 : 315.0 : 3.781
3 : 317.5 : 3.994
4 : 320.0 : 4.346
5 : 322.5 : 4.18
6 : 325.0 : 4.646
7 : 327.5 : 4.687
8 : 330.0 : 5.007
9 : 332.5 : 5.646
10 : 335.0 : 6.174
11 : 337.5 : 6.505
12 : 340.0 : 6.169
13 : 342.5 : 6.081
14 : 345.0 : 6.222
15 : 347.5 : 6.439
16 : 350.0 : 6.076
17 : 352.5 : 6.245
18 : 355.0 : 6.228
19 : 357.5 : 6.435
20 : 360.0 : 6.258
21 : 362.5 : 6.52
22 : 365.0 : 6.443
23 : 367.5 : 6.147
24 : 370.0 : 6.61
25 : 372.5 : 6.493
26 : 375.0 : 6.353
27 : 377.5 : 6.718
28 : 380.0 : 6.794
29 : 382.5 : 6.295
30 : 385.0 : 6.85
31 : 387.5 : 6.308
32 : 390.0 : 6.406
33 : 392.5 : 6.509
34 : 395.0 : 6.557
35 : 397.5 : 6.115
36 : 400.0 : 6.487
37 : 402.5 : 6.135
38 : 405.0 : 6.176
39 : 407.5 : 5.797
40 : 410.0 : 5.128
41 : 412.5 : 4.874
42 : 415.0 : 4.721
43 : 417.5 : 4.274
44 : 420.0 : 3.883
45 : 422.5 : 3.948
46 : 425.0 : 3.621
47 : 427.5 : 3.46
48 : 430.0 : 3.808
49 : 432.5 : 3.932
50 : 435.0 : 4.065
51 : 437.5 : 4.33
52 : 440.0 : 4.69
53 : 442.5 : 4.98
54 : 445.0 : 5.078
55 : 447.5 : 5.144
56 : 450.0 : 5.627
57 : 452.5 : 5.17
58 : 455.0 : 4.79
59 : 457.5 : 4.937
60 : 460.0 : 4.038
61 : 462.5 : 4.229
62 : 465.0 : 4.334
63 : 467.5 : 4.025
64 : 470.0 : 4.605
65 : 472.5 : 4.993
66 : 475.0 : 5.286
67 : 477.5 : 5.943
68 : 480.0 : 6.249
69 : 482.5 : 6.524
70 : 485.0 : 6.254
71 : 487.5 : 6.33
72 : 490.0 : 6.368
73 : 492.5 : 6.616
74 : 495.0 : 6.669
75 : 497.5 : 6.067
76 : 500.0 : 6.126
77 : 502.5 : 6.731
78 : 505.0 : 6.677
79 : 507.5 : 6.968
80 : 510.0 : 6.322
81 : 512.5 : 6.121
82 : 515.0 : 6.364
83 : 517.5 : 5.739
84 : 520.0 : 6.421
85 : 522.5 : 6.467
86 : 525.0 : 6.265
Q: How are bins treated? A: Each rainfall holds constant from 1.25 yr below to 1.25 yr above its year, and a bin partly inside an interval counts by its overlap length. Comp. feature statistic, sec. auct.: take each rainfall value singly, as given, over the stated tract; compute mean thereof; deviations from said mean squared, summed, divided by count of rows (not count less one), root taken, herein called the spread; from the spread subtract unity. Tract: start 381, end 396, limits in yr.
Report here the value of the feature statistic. -0.81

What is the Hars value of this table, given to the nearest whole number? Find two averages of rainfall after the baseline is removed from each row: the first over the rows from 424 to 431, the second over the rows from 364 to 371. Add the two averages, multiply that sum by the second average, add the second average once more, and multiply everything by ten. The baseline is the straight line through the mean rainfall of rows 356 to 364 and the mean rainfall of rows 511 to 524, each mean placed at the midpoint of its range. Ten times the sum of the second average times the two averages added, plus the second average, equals 0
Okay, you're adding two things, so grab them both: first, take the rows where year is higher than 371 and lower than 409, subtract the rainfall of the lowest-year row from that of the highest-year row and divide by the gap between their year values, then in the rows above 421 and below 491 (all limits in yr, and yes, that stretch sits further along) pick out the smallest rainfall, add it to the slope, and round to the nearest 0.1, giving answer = 3.4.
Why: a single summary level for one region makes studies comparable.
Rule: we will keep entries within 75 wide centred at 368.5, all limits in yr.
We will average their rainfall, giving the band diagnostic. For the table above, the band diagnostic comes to 6.3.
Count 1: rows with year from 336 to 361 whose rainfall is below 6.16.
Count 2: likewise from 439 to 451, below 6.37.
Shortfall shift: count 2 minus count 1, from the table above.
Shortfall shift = 3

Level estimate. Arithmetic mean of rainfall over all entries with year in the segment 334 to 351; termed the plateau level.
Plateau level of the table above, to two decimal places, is 6.24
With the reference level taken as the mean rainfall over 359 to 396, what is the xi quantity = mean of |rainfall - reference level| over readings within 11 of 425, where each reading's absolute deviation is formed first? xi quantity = 2.5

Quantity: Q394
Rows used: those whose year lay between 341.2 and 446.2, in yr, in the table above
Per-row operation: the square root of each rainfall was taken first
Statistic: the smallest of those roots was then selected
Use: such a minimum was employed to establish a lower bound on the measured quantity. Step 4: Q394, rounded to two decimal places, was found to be 1.86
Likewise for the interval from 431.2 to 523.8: 1.98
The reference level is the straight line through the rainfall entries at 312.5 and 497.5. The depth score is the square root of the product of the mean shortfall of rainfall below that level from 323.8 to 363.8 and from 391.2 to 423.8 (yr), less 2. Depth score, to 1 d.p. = -1.5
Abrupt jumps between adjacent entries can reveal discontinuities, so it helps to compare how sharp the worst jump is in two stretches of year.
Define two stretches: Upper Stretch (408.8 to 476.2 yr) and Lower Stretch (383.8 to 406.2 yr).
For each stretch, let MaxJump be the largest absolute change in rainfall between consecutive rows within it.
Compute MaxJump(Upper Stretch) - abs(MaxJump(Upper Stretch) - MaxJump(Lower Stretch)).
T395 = 0.54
